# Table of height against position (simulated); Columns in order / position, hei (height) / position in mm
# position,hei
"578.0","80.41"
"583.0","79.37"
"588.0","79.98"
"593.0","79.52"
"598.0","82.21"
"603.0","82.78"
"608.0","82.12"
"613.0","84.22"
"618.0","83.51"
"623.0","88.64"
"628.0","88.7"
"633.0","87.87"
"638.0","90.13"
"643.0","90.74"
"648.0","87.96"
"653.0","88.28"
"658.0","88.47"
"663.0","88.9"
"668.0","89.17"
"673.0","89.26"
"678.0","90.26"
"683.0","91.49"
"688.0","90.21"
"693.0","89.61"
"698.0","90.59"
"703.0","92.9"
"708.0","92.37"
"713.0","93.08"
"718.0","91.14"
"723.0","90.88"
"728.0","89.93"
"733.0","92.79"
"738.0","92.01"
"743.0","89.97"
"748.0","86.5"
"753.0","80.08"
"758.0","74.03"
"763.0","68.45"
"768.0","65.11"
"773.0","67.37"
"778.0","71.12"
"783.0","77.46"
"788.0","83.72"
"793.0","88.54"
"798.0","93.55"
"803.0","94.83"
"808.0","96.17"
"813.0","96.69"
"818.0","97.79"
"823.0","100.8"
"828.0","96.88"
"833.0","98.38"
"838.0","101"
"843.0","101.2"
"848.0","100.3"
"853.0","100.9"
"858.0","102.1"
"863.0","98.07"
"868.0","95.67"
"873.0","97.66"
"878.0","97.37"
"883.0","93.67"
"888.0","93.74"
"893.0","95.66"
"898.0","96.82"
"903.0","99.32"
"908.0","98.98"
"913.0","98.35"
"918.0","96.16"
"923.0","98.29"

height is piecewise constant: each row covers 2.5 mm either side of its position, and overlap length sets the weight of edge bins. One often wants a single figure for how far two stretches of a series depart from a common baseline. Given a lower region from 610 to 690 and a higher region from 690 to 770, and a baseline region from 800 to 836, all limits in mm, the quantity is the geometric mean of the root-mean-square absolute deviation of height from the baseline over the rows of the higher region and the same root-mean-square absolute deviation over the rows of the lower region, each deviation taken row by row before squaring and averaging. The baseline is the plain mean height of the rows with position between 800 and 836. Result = 11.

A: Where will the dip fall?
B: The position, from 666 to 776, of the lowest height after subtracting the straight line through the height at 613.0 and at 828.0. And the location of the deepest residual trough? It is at 768.0 mm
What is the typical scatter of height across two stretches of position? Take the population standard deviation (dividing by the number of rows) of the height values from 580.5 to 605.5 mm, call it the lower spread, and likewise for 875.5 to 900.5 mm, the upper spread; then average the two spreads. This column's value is 1.48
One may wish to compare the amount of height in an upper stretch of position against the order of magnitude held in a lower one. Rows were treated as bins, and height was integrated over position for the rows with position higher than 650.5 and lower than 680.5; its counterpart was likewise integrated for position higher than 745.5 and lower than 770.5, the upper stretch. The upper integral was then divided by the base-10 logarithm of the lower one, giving 546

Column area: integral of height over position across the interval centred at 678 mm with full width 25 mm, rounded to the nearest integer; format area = 2252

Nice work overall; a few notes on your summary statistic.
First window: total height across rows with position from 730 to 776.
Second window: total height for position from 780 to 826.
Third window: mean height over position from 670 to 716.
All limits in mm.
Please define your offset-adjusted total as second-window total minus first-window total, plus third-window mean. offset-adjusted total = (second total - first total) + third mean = 204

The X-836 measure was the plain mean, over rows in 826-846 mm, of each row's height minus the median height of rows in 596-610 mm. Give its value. 17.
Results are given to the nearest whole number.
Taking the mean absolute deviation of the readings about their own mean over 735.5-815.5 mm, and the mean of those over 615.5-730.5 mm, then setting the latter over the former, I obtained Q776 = 9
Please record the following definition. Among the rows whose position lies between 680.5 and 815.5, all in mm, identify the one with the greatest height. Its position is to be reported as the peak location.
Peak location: 813.0 mm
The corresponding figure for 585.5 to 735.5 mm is 713.0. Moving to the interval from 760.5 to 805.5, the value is 803.0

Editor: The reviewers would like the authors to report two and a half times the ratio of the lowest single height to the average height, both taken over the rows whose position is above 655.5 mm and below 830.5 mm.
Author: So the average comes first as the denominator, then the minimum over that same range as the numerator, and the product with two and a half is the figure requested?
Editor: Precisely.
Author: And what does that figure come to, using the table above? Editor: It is 1.9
